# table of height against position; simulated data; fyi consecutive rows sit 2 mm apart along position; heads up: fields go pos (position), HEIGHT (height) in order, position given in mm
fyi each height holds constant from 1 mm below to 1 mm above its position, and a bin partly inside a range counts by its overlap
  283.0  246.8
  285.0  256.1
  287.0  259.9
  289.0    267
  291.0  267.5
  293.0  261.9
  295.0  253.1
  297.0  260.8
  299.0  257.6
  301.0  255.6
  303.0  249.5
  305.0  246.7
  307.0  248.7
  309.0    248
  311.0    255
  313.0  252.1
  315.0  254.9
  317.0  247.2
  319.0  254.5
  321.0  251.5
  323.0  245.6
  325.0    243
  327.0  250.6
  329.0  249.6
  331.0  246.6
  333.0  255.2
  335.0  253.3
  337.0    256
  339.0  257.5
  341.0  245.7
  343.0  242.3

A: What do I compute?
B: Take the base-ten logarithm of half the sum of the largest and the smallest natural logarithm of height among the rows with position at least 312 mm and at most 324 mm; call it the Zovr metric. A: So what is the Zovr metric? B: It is 0.742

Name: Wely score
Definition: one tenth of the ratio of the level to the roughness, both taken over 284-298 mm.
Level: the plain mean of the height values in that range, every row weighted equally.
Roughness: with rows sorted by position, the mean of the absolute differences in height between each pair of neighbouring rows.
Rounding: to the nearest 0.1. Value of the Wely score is 4.7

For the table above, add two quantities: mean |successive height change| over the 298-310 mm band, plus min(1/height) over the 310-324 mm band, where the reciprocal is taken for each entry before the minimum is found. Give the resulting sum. 2.7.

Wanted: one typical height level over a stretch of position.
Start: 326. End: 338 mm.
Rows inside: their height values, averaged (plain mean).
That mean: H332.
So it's 252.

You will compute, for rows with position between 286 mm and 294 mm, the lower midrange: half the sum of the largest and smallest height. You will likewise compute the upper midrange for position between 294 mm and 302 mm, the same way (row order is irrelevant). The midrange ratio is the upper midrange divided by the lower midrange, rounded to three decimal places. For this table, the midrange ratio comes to 0.974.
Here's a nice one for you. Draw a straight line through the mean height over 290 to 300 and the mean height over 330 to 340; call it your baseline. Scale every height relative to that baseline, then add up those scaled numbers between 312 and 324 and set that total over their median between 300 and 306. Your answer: 6.1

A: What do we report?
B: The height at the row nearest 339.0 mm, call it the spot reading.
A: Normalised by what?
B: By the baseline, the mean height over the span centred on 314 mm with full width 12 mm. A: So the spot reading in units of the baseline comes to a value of 1.02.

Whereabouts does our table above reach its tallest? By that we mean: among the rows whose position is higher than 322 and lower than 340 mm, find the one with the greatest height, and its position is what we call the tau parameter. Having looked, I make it 339.0 mm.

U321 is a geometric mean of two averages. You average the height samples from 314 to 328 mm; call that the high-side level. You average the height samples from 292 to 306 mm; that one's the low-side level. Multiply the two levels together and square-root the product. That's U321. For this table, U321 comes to 252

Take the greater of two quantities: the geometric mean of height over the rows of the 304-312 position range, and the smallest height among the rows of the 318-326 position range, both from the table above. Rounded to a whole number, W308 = 250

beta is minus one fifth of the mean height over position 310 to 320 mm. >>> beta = -50.5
